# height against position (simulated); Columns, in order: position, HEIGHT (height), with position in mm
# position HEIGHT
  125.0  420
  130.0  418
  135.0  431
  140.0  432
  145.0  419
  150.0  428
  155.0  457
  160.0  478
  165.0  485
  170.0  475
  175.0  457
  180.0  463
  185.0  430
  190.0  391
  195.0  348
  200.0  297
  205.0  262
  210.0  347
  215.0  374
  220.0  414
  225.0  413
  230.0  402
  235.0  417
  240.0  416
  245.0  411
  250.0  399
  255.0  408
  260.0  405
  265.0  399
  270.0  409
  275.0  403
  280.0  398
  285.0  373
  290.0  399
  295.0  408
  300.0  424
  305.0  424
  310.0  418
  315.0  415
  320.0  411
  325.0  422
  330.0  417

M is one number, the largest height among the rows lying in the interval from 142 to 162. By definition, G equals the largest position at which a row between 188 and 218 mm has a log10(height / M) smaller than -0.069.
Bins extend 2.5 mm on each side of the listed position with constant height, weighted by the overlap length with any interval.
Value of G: 215.0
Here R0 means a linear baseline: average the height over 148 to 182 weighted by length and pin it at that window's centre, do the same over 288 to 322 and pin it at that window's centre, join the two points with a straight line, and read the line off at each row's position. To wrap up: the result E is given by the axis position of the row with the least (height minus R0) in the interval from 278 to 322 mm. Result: 285.0 mm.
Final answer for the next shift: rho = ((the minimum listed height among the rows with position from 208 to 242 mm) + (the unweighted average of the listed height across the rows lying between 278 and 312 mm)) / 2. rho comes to 377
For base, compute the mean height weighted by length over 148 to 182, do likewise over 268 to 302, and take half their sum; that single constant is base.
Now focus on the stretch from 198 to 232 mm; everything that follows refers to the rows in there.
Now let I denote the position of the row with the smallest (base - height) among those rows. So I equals 220.0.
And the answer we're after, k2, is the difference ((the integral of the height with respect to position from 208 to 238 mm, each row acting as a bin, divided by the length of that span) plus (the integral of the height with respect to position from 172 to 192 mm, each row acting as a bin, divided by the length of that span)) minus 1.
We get 832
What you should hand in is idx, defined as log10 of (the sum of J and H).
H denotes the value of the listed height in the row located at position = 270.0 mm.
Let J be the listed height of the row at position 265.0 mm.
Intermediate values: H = 409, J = 399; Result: 2.907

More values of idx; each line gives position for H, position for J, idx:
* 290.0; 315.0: 2.911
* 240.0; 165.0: 2.955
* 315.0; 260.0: 2.914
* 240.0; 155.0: 2.941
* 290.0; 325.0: 2.914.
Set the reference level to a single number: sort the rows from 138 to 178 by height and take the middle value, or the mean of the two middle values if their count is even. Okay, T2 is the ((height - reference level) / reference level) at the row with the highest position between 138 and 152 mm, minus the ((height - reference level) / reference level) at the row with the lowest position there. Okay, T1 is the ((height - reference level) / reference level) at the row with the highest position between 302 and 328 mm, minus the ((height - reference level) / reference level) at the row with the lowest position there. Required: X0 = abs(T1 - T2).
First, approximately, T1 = 0.00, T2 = -0.01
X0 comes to 0.00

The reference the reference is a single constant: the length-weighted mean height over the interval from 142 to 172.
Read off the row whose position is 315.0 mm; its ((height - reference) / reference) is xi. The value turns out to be -0.09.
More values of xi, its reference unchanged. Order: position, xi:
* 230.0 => -0.12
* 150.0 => -0.06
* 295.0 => -0.11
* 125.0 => -0.08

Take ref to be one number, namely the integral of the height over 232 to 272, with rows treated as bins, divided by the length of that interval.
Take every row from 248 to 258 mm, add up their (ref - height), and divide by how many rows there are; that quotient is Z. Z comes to 4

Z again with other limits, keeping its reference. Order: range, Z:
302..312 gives -13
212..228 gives 8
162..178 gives -64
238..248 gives -6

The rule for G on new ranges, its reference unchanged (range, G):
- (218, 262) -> 260.0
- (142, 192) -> 190.0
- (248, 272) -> 265.0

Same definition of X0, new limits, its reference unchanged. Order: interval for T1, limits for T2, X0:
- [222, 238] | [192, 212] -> 0.01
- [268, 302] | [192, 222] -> 0.11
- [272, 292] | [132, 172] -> 0.11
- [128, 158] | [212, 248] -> 0.00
